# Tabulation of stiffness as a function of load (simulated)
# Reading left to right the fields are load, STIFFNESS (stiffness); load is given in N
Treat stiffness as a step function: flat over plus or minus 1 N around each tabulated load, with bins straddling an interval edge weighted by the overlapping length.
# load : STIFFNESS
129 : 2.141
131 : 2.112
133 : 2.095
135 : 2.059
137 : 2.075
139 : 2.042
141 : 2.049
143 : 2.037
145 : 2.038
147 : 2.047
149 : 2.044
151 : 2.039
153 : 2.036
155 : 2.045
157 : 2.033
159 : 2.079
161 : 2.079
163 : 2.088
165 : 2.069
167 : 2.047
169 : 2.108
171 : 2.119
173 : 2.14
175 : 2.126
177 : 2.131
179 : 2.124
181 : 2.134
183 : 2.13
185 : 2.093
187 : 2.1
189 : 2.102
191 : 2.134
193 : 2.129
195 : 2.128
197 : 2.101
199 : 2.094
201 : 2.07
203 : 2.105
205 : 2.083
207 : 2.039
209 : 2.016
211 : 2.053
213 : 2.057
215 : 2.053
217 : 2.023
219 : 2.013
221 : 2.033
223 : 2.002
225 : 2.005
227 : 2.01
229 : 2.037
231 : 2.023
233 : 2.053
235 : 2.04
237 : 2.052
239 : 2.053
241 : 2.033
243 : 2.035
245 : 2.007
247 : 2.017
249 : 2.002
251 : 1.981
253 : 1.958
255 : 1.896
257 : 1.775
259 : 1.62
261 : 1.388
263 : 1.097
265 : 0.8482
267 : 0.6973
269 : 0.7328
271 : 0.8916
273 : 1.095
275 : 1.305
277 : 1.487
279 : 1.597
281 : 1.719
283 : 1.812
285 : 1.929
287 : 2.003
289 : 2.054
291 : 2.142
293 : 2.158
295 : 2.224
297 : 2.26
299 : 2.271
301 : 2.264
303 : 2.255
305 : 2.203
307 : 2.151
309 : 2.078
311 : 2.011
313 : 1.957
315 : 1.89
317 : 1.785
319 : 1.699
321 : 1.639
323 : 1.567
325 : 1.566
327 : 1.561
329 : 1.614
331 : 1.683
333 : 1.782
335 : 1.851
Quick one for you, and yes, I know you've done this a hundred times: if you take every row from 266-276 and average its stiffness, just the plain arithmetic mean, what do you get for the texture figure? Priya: 0.94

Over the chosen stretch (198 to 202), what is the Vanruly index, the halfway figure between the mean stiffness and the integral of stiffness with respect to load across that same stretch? 5.2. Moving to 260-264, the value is 3.1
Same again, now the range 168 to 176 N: 9.6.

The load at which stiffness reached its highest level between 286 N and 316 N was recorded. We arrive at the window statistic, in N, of 299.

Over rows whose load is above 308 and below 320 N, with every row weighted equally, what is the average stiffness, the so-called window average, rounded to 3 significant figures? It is 1.90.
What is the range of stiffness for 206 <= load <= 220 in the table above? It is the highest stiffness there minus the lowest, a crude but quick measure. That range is 0.044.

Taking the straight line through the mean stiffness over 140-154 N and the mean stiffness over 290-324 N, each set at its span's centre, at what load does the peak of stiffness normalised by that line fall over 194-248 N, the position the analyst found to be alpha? 195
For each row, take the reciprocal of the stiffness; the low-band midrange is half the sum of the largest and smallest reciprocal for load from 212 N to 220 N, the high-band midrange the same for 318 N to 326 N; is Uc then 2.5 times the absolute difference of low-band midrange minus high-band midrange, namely 0.31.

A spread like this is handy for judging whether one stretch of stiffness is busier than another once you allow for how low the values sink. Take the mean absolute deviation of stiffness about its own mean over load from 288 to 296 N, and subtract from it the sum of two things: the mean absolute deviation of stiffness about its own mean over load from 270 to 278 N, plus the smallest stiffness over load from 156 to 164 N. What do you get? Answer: -2.19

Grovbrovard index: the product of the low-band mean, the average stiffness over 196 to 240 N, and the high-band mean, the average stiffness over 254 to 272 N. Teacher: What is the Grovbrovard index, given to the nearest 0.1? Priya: 2.5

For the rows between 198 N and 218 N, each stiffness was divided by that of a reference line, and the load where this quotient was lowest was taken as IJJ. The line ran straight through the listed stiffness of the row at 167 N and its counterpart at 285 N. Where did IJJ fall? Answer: 209 N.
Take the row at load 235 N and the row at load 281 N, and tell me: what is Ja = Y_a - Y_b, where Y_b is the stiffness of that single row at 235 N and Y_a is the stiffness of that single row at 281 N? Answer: -0.32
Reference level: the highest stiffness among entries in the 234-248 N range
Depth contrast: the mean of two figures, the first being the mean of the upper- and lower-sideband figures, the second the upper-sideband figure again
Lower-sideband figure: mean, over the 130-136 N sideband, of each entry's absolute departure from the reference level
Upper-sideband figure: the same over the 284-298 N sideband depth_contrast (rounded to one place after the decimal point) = 0.1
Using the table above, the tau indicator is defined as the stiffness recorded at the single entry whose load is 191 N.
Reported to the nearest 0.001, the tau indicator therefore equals 2.134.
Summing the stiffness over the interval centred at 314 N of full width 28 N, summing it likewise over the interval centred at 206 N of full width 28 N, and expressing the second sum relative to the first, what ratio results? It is 1.09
